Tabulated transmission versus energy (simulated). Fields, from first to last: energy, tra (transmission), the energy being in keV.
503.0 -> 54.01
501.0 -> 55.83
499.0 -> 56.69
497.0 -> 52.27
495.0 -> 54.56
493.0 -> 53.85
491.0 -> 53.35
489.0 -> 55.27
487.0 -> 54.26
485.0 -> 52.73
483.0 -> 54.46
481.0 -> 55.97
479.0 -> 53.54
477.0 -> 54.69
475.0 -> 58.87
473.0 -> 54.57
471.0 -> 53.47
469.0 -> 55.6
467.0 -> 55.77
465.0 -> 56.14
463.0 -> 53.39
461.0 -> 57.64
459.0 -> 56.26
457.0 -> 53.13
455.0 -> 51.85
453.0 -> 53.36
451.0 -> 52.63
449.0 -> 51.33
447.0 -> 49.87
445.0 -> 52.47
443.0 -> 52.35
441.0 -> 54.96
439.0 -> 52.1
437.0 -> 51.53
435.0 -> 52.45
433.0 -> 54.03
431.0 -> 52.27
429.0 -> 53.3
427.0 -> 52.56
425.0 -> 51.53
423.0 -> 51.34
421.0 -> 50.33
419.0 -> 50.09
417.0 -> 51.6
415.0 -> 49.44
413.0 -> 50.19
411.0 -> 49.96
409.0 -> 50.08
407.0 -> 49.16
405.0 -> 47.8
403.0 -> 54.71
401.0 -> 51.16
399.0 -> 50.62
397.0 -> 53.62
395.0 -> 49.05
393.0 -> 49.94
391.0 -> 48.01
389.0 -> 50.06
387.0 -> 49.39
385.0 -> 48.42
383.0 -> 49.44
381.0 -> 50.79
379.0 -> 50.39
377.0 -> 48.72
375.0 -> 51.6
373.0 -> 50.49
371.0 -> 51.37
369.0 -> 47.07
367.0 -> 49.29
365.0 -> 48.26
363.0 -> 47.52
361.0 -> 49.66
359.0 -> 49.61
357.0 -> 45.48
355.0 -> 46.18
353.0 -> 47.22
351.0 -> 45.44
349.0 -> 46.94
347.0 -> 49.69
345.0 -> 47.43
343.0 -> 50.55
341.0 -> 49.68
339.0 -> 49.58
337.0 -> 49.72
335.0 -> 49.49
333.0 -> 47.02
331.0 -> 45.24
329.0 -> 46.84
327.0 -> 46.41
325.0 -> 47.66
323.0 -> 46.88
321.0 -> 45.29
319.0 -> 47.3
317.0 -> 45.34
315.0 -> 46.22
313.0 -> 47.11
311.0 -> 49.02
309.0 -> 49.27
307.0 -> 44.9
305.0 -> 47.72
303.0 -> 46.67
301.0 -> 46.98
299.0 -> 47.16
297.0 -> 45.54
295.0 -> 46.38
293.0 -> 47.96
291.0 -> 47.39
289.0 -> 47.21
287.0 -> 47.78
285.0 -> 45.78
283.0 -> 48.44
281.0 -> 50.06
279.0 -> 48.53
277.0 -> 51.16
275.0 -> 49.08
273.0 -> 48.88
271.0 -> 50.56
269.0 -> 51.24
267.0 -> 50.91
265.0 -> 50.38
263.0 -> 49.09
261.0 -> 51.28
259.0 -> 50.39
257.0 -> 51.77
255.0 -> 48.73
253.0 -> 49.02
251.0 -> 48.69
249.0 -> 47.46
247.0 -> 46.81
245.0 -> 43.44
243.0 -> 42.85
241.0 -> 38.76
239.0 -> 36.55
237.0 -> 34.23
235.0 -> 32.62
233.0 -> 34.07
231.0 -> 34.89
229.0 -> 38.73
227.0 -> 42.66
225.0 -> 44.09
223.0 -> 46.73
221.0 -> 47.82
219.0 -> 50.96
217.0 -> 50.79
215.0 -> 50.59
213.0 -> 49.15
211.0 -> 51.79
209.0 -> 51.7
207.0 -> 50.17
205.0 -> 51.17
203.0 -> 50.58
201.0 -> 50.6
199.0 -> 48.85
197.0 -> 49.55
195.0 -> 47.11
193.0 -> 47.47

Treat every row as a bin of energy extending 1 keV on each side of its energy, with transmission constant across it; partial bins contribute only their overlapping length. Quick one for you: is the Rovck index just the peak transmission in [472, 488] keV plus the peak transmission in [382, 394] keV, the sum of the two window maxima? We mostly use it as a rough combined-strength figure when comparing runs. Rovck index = 109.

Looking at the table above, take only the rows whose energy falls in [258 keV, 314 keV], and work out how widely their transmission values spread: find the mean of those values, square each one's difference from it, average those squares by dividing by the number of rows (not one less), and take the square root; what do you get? 1.8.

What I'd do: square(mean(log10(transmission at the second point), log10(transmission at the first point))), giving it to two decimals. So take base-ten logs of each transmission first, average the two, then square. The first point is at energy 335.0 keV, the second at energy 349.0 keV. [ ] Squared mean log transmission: 2.83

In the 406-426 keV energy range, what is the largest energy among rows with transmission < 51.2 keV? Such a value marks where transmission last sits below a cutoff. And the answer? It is 421.0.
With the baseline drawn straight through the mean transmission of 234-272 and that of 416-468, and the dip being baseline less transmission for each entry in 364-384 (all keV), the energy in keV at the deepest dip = 369.0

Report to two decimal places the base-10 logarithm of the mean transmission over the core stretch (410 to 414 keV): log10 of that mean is 1.70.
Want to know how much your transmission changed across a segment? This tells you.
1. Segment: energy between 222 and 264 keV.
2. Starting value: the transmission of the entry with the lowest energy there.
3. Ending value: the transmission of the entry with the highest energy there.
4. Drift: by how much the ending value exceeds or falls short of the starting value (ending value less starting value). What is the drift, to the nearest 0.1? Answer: 2.4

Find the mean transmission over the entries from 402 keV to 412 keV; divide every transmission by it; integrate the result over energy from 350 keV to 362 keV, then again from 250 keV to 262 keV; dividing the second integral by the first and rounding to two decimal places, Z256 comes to 1.06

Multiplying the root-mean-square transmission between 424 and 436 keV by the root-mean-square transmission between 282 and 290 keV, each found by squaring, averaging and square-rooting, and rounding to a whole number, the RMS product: 2493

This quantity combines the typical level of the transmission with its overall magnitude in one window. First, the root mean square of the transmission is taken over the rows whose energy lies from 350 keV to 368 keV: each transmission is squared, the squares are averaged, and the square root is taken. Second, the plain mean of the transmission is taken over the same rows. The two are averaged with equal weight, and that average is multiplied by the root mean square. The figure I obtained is 2270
